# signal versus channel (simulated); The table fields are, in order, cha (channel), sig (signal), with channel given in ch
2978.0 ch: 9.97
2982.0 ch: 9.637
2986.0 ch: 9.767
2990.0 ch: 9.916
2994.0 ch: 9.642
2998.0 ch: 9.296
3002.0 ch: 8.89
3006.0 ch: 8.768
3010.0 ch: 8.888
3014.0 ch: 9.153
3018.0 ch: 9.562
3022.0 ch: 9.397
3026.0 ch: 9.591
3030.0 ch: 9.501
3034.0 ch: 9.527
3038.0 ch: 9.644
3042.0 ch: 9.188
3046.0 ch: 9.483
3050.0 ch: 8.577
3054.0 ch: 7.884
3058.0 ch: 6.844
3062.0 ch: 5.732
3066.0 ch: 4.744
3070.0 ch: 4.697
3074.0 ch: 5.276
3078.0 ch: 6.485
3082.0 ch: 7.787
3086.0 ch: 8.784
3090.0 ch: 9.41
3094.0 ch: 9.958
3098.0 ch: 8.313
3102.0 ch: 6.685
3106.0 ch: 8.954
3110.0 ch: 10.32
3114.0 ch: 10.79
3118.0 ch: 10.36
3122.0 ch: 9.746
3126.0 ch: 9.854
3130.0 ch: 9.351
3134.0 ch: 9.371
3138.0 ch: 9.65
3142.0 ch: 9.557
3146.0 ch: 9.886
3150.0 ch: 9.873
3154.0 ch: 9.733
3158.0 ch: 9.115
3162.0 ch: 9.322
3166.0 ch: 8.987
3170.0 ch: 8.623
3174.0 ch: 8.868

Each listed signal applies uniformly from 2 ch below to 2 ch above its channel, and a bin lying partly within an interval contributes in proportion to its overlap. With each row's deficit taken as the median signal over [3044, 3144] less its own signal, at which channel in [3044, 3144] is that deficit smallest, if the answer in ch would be 3114.0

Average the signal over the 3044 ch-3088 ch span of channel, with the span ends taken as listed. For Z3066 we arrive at 6.94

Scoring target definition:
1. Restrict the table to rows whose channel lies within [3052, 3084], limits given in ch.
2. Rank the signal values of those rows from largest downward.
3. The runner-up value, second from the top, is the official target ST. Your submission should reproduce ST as 7.787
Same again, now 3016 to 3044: 9.591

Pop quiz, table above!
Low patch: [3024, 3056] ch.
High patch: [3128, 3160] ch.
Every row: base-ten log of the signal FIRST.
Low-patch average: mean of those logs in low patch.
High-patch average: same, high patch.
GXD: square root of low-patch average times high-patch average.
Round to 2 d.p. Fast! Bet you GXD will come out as 0.97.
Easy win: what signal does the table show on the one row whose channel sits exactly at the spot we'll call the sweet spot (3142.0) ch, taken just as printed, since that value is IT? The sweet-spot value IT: 9.557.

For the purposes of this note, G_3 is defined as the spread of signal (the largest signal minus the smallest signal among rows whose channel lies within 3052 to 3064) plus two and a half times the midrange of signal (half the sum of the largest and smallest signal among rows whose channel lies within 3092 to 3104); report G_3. 23.0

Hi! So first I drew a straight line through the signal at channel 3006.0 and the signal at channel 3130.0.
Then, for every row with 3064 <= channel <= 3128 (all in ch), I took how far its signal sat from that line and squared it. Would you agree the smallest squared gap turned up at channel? 3090.0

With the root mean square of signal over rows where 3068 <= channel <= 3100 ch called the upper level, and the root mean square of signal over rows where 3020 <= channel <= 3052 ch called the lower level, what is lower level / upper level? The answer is 1.20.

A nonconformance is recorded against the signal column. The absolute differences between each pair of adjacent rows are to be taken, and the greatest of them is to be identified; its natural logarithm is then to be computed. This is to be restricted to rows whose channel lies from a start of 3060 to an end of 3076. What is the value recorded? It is 0.0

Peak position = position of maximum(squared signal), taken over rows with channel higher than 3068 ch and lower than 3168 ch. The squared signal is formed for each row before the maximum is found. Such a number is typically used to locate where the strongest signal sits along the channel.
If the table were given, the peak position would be 3114.0 ch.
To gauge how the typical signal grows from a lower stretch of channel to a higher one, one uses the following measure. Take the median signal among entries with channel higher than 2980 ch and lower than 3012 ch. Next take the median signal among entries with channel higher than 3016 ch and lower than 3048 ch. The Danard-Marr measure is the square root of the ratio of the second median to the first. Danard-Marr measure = 1.00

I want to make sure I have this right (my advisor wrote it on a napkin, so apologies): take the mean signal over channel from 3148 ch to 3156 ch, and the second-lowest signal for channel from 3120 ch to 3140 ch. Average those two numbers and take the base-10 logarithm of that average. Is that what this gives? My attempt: 0.98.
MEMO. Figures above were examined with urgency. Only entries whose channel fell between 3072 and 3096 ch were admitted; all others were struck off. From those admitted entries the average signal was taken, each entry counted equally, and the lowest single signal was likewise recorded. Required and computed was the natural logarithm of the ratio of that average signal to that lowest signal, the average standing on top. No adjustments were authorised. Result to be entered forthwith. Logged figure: 0.41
